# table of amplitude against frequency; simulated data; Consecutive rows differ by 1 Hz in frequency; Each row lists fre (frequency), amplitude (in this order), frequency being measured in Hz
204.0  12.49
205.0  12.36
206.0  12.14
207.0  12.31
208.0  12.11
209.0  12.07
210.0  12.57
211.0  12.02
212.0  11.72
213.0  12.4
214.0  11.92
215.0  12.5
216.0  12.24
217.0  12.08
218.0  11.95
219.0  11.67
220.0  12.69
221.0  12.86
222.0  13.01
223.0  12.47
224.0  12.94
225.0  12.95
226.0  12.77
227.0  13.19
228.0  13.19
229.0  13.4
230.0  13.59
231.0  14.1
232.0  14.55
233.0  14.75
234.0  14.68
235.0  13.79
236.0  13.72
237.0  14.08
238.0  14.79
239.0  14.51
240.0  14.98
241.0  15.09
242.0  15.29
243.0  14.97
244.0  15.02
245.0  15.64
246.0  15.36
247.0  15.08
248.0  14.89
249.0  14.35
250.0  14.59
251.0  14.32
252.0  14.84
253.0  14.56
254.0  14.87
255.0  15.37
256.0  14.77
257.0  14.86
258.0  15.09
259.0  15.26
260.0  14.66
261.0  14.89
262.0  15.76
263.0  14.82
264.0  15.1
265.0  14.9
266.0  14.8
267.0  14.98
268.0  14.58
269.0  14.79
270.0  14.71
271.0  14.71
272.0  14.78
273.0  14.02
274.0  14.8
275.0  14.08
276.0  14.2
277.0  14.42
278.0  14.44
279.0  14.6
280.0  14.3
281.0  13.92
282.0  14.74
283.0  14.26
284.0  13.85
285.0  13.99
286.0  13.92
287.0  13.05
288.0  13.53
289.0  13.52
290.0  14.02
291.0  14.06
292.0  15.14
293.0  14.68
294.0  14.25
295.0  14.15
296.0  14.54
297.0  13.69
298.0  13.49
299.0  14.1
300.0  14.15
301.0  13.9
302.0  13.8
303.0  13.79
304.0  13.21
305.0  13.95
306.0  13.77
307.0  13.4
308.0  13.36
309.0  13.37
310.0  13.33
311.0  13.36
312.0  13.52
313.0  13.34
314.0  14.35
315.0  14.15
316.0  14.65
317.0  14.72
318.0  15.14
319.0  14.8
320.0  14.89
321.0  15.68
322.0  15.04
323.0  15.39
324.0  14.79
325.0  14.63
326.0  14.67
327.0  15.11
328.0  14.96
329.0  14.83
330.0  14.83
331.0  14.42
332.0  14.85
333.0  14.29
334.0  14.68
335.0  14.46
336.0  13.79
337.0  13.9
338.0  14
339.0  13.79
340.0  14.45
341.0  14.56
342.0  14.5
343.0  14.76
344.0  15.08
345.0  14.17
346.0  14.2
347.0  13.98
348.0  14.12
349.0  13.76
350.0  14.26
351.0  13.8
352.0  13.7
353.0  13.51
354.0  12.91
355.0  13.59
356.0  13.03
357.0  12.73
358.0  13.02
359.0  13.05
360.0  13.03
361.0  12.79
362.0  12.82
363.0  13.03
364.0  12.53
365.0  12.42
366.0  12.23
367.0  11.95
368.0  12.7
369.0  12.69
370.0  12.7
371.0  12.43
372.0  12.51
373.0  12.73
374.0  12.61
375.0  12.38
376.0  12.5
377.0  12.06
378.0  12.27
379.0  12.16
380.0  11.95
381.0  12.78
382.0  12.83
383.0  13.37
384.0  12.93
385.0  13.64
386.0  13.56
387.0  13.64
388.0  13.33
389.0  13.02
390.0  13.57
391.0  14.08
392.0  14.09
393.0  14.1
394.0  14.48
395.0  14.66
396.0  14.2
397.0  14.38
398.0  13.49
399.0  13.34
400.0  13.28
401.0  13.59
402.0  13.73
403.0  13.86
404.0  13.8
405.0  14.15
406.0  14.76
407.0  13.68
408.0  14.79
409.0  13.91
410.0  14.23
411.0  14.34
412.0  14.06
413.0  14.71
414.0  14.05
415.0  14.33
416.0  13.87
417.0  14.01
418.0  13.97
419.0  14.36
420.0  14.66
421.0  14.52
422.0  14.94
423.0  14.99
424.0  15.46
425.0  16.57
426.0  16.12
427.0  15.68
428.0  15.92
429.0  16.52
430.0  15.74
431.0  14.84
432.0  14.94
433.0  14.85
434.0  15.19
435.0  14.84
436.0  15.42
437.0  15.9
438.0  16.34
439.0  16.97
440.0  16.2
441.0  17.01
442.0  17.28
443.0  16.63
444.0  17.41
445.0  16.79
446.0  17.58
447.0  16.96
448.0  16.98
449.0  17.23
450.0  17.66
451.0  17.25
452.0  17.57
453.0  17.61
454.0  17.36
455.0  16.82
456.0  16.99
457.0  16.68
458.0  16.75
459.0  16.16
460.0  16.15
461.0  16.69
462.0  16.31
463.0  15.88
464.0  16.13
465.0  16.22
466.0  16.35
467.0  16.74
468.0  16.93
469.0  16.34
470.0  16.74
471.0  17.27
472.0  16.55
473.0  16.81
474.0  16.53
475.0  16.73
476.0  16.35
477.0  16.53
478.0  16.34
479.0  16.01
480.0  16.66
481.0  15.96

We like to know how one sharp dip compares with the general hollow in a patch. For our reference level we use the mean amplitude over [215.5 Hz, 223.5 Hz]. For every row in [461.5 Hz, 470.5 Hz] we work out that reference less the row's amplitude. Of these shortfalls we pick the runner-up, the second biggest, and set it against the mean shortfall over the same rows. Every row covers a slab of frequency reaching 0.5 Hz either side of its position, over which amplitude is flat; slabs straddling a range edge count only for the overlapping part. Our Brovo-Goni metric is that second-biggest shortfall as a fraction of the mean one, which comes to 0.93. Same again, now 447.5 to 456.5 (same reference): 0.94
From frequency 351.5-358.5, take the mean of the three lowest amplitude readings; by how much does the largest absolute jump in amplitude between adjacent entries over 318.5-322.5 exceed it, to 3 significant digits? -12.1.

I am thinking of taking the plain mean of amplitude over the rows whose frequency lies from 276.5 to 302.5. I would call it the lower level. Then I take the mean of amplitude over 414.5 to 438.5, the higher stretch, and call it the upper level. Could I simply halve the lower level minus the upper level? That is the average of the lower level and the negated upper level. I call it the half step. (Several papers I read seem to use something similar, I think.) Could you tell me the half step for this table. -0.53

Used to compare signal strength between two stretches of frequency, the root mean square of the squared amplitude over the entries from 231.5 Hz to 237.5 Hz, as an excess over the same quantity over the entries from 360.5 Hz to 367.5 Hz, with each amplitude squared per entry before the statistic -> 46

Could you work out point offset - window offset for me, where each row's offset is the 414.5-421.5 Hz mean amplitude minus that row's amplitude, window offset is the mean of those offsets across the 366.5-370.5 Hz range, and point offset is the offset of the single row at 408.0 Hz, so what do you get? -2.3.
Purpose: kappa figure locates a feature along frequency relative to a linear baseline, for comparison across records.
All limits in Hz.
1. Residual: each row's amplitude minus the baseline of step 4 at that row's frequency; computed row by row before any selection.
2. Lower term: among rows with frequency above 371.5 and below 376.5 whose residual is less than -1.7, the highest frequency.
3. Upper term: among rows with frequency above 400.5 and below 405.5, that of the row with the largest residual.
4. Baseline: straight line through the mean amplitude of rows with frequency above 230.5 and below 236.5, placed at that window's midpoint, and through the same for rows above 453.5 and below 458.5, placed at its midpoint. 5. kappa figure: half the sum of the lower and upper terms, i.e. 390.5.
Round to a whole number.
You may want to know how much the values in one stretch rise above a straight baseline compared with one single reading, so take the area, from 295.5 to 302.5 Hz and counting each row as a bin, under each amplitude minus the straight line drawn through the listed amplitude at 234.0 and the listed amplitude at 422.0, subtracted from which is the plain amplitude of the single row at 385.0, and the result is -19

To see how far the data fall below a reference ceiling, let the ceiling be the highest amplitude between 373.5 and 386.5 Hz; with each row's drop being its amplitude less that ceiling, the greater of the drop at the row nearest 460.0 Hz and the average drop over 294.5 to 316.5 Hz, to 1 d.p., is 2.5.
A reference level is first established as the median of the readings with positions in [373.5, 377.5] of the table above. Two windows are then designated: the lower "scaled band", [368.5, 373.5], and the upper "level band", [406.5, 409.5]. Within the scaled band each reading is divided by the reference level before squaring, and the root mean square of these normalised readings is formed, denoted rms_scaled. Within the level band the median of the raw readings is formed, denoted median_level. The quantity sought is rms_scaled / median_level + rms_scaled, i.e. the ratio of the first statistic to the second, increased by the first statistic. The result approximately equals 1.09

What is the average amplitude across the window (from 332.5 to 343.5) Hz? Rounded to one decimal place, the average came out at 14.3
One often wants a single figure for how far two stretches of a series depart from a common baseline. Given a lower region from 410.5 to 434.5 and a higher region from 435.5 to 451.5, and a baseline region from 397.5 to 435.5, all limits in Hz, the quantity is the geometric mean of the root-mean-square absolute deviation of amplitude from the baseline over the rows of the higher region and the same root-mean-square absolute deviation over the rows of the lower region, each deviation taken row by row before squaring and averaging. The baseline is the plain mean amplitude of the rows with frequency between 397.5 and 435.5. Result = 1.4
